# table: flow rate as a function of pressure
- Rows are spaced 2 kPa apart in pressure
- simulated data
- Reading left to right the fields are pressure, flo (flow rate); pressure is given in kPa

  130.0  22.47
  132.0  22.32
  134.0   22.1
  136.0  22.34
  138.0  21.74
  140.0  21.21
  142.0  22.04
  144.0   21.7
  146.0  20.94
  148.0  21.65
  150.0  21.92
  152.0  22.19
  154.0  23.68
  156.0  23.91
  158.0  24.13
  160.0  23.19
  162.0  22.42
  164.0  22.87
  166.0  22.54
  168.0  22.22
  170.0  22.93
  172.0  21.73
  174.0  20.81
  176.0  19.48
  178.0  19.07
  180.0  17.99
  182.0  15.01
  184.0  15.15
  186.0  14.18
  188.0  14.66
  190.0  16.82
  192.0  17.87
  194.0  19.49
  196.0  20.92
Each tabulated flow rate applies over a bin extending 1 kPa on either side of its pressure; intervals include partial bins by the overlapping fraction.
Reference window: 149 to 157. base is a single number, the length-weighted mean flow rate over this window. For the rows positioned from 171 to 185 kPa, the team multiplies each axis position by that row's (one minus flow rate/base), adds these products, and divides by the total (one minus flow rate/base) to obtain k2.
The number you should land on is 180.1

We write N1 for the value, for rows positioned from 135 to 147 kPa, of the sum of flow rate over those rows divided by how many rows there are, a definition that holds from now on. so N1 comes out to 21.7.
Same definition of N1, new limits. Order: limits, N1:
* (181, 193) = 15.6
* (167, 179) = 21.0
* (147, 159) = 22.9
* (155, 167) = 23.2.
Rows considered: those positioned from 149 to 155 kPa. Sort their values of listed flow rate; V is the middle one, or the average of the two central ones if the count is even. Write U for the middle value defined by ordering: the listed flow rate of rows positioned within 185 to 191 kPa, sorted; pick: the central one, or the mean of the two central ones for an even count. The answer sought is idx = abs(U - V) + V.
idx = 29.7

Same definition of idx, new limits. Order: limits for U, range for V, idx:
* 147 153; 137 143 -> 21.9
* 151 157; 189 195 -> 23.7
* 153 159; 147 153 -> 23.9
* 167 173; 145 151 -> 22.2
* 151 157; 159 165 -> 23.7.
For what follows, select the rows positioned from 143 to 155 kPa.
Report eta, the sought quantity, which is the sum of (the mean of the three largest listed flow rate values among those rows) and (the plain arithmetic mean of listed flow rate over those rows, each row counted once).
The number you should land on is 44.6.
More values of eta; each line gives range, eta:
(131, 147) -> 44.1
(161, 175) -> 45.0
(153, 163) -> 47.4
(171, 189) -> 38.2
